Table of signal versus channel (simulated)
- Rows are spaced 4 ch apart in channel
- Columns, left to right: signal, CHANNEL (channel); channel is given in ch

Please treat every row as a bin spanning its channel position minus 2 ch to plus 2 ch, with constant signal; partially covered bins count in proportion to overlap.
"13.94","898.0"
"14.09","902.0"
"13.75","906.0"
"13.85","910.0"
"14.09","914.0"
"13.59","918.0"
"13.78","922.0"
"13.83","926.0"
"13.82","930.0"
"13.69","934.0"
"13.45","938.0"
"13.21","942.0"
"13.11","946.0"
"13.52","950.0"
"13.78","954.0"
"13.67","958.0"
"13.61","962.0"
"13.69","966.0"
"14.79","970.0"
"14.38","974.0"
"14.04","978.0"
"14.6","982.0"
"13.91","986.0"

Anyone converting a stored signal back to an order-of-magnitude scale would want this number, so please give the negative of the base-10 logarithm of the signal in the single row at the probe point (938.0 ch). -1.13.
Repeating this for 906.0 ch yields -1.14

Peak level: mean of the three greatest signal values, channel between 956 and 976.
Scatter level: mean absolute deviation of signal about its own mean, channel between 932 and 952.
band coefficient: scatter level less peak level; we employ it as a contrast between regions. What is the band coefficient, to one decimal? -14.1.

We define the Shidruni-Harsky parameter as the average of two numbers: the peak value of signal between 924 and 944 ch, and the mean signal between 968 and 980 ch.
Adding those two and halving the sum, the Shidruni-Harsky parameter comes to 14.1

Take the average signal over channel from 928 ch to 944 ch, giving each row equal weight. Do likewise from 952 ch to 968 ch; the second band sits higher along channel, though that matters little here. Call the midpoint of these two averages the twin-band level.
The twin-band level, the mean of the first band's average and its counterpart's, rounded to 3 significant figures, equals 13.6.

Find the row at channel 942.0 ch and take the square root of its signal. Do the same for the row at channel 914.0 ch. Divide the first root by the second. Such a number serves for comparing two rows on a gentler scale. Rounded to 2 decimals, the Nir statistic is 0.97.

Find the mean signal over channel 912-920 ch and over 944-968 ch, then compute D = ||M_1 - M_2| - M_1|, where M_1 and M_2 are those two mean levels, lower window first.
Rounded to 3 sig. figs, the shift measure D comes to 13.6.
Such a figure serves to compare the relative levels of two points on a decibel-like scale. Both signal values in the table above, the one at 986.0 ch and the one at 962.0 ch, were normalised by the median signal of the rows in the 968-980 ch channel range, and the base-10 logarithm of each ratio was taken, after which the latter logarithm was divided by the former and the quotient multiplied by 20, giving 33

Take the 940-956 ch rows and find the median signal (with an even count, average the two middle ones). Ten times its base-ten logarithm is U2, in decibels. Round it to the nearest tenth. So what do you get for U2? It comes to 11.3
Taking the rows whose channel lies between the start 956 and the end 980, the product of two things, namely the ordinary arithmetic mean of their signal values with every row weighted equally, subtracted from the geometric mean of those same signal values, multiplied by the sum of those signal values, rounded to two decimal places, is -0.55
